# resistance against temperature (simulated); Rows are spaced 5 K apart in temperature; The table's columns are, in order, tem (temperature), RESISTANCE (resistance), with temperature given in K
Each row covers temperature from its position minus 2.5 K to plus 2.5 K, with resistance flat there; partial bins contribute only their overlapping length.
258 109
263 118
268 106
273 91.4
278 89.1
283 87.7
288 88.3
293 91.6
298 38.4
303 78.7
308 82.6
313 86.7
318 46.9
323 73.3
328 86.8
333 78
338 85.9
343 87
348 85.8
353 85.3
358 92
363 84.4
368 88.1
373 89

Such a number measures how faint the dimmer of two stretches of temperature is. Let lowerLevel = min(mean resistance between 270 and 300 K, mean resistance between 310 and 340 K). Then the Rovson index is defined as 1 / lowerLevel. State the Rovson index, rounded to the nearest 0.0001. 0.0131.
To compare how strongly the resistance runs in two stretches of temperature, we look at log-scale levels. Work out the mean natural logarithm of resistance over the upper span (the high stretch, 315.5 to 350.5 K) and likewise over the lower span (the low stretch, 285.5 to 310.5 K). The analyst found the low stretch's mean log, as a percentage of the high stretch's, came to 99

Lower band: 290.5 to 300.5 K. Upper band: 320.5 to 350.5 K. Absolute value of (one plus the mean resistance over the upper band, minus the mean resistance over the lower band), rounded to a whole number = 19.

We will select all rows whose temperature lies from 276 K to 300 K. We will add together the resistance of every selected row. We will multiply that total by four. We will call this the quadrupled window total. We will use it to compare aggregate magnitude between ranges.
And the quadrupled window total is 1580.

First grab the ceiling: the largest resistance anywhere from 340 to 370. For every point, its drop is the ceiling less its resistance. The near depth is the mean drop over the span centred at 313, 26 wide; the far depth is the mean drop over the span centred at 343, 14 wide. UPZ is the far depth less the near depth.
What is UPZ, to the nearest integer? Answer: -13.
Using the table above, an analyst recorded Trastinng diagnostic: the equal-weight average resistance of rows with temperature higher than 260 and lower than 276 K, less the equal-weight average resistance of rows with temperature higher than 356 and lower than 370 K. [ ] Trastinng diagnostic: 17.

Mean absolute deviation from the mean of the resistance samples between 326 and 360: 2.4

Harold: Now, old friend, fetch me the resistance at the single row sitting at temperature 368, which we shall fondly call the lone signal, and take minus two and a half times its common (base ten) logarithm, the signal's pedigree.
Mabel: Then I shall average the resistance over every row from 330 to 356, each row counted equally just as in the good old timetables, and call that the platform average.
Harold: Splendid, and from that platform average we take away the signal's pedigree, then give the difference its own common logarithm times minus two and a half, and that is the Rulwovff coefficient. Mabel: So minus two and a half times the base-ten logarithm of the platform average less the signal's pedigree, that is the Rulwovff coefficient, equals -4.88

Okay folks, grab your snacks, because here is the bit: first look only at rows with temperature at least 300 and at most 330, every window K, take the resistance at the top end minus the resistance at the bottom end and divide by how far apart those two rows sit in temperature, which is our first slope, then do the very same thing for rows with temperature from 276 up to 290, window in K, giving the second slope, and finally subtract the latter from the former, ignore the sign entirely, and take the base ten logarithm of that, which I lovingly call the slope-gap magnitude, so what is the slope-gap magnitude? -0.39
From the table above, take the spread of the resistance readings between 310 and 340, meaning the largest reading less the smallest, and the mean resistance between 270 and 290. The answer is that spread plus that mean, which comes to 129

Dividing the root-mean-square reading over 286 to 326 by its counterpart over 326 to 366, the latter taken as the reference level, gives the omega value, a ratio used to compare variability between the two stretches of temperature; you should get 0.88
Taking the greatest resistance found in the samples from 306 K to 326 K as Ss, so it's 86.7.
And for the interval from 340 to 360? 92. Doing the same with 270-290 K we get 91.4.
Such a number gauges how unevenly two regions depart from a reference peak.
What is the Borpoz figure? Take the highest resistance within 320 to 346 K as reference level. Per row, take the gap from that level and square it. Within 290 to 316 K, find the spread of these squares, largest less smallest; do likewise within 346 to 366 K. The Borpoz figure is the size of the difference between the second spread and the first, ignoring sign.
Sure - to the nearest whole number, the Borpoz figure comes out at 2338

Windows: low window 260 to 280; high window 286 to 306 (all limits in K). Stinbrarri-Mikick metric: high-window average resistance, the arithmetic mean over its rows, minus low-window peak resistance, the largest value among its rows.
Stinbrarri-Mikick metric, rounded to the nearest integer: -44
